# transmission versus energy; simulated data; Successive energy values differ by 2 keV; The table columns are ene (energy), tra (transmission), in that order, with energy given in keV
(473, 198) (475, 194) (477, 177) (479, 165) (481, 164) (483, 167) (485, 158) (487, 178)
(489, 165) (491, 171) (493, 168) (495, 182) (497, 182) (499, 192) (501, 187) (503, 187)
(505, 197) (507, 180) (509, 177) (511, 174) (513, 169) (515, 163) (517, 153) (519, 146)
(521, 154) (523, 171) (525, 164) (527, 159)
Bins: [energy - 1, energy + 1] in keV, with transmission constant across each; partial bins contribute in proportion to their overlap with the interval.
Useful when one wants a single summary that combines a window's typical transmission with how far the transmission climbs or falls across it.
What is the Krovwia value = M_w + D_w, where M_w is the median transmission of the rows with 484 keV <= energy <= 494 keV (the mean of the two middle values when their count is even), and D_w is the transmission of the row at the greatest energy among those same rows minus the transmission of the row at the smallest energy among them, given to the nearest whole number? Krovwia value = 178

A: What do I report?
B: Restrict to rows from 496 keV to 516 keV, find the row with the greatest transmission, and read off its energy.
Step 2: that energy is 505 keV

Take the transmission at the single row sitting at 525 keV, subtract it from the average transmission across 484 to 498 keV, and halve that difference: 4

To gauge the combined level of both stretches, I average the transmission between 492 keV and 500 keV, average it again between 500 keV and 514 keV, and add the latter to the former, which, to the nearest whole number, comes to 363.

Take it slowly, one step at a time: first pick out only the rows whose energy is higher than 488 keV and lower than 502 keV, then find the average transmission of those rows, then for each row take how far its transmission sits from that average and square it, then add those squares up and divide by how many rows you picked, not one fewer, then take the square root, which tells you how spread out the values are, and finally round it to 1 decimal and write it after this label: 9.5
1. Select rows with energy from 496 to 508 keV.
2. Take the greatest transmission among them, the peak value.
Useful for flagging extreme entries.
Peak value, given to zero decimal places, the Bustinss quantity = 197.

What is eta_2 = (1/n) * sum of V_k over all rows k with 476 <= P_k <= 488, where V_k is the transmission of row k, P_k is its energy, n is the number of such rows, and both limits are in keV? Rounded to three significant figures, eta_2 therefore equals 168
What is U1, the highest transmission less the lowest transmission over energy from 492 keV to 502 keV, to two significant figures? 24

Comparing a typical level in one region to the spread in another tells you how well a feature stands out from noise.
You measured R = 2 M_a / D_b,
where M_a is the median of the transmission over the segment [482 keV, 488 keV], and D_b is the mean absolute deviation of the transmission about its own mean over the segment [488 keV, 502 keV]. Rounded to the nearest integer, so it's 38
